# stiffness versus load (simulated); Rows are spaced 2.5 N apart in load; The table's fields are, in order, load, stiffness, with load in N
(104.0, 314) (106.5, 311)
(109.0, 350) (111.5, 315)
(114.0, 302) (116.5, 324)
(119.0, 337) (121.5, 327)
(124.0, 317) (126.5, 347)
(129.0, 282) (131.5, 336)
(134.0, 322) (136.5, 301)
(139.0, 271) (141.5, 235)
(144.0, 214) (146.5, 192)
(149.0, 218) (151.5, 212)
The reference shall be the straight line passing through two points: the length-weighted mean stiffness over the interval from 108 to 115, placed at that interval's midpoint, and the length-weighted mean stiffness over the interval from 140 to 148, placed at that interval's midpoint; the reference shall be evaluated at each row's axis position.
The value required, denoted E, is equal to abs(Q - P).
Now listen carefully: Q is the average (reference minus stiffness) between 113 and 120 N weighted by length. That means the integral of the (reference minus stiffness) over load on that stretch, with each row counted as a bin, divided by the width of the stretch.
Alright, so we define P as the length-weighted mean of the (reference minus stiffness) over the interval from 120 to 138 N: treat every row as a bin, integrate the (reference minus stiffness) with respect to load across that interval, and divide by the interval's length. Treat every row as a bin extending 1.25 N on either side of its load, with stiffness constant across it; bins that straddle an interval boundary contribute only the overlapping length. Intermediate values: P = -54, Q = -15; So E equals 38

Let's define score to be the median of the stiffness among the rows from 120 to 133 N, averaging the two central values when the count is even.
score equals 327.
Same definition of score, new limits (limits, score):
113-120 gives 324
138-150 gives 218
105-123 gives 324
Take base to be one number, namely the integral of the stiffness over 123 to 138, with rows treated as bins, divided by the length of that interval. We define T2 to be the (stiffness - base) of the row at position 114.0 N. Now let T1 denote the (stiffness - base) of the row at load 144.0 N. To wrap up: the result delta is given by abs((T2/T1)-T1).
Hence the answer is 103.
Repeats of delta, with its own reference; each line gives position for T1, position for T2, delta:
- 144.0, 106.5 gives 103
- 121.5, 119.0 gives 8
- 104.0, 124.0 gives 3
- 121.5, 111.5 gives 10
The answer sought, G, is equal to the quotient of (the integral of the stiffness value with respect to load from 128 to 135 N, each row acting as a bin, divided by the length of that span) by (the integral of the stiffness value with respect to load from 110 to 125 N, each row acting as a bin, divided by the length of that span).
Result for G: 0.98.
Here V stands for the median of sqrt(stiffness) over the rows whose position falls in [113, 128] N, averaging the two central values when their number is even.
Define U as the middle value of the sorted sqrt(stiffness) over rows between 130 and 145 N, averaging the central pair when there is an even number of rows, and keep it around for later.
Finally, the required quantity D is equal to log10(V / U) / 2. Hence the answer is 0.0141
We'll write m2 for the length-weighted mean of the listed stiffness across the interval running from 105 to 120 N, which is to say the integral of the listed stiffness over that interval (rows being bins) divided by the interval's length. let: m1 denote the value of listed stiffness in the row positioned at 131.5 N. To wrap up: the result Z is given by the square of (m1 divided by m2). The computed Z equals 1.08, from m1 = 336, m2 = 323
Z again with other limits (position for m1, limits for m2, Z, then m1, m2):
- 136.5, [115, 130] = 0.87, 301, 323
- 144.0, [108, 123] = 0.43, 214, 325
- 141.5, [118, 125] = 0.52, 235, 327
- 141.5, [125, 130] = 0.55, 235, 316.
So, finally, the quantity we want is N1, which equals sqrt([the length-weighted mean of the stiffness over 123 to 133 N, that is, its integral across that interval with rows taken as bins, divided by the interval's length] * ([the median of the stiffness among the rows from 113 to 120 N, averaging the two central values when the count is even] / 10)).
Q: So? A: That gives 102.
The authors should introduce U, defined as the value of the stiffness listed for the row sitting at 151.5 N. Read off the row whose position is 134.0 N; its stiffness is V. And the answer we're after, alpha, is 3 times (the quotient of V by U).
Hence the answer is 4.6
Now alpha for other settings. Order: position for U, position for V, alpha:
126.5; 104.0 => 2.7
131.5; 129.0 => 2.5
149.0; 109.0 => 4.8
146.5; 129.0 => 4.4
